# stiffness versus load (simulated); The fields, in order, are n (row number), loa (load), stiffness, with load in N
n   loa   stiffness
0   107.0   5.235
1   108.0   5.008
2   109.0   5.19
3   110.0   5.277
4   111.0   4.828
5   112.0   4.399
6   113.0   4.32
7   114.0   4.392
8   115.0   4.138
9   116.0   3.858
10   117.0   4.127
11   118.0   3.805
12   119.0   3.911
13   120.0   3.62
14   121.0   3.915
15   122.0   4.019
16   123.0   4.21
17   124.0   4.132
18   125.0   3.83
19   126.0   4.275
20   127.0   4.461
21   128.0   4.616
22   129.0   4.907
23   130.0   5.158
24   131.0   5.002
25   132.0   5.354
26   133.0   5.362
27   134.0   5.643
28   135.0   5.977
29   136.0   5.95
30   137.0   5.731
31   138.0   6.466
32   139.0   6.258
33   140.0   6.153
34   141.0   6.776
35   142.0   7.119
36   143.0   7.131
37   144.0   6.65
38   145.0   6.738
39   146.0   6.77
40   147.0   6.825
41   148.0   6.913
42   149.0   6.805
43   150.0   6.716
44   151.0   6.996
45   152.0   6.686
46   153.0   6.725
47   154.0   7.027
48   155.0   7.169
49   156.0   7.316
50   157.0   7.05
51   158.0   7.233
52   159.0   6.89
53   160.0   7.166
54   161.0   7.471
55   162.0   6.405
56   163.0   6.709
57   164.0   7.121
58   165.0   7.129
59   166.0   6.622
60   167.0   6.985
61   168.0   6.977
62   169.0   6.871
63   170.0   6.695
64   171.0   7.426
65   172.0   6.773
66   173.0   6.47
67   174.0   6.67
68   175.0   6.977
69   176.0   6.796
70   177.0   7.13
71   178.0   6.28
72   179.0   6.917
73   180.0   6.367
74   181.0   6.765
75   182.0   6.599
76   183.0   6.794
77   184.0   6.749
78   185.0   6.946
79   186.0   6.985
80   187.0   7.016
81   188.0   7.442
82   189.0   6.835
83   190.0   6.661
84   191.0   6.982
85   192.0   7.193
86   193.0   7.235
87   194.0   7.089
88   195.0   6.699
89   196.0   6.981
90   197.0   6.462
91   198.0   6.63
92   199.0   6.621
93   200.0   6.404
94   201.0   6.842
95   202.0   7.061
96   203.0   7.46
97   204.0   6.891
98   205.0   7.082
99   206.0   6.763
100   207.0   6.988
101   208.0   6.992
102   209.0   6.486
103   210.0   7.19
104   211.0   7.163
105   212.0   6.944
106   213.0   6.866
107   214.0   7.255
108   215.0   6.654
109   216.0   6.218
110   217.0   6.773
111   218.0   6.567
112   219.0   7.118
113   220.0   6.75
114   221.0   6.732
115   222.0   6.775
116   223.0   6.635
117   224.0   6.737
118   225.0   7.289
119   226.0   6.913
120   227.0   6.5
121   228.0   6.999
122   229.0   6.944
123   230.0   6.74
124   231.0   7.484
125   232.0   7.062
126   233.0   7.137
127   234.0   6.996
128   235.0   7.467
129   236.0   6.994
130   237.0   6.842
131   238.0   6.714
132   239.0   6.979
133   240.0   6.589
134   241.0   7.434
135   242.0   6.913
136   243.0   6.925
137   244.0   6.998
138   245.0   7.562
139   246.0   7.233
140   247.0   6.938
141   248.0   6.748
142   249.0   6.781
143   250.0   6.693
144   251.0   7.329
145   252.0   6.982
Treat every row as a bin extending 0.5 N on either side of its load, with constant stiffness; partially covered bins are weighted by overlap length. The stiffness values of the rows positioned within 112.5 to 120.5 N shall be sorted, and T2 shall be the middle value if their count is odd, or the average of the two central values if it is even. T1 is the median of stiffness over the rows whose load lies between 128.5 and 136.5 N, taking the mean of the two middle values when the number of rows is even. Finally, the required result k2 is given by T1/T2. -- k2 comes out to 1.33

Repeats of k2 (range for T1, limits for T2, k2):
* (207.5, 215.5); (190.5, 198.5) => 1.00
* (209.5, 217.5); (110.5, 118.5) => 1.63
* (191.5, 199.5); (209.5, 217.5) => 0.99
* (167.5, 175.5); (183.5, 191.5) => 0.98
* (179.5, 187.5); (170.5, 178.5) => 1.00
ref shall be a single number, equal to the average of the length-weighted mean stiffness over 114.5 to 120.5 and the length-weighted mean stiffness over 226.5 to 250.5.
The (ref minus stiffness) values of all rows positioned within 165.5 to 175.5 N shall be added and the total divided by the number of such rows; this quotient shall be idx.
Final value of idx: -1.40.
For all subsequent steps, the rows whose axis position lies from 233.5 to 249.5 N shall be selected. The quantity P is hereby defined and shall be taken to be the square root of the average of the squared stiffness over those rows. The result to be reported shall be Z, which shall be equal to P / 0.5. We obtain 14.0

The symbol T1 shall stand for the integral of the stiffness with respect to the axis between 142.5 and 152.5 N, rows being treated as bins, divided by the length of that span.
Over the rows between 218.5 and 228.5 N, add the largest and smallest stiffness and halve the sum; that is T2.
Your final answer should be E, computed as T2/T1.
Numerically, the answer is 1.01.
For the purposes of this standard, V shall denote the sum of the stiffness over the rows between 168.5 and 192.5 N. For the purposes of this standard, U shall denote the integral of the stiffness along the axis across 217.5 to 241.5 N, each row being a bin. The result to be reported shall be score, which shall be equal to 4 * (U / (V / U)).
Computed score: 674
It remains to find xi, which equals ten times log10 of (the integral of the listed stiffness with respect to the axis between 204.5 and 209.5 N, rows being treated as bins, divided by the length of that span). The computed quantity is 8.36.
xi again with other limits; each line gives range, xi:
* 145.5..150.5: 8.33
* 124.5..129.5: 6.45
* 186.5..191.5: 8.44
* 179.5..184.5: 8.23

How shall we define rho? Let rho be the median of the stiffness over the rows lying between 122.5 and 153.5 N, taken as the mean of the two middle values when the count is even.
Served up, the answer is 6.15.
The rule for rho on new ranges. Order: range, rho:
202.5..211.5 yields 6.99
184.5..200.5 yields 6.96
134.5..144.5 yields 6.36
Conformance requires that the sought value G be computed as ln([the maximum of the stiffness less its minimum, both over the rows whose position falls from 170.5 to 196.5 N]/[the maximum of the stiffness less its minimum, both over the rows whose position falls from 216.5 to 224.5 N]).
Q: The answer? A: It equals 0.7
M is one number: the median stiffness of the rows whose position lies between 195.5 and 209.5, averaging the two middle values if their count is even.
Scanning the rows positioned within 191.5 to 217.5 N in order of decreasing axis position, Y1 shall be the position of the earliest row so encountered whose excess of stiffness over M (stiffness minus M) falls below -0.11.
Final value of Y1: 216.0 N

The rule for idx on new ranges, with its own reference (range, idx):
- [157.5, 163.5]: -1.53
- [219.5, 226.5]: -1.38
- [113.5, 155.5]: -0.08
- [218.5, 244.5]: -1.50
